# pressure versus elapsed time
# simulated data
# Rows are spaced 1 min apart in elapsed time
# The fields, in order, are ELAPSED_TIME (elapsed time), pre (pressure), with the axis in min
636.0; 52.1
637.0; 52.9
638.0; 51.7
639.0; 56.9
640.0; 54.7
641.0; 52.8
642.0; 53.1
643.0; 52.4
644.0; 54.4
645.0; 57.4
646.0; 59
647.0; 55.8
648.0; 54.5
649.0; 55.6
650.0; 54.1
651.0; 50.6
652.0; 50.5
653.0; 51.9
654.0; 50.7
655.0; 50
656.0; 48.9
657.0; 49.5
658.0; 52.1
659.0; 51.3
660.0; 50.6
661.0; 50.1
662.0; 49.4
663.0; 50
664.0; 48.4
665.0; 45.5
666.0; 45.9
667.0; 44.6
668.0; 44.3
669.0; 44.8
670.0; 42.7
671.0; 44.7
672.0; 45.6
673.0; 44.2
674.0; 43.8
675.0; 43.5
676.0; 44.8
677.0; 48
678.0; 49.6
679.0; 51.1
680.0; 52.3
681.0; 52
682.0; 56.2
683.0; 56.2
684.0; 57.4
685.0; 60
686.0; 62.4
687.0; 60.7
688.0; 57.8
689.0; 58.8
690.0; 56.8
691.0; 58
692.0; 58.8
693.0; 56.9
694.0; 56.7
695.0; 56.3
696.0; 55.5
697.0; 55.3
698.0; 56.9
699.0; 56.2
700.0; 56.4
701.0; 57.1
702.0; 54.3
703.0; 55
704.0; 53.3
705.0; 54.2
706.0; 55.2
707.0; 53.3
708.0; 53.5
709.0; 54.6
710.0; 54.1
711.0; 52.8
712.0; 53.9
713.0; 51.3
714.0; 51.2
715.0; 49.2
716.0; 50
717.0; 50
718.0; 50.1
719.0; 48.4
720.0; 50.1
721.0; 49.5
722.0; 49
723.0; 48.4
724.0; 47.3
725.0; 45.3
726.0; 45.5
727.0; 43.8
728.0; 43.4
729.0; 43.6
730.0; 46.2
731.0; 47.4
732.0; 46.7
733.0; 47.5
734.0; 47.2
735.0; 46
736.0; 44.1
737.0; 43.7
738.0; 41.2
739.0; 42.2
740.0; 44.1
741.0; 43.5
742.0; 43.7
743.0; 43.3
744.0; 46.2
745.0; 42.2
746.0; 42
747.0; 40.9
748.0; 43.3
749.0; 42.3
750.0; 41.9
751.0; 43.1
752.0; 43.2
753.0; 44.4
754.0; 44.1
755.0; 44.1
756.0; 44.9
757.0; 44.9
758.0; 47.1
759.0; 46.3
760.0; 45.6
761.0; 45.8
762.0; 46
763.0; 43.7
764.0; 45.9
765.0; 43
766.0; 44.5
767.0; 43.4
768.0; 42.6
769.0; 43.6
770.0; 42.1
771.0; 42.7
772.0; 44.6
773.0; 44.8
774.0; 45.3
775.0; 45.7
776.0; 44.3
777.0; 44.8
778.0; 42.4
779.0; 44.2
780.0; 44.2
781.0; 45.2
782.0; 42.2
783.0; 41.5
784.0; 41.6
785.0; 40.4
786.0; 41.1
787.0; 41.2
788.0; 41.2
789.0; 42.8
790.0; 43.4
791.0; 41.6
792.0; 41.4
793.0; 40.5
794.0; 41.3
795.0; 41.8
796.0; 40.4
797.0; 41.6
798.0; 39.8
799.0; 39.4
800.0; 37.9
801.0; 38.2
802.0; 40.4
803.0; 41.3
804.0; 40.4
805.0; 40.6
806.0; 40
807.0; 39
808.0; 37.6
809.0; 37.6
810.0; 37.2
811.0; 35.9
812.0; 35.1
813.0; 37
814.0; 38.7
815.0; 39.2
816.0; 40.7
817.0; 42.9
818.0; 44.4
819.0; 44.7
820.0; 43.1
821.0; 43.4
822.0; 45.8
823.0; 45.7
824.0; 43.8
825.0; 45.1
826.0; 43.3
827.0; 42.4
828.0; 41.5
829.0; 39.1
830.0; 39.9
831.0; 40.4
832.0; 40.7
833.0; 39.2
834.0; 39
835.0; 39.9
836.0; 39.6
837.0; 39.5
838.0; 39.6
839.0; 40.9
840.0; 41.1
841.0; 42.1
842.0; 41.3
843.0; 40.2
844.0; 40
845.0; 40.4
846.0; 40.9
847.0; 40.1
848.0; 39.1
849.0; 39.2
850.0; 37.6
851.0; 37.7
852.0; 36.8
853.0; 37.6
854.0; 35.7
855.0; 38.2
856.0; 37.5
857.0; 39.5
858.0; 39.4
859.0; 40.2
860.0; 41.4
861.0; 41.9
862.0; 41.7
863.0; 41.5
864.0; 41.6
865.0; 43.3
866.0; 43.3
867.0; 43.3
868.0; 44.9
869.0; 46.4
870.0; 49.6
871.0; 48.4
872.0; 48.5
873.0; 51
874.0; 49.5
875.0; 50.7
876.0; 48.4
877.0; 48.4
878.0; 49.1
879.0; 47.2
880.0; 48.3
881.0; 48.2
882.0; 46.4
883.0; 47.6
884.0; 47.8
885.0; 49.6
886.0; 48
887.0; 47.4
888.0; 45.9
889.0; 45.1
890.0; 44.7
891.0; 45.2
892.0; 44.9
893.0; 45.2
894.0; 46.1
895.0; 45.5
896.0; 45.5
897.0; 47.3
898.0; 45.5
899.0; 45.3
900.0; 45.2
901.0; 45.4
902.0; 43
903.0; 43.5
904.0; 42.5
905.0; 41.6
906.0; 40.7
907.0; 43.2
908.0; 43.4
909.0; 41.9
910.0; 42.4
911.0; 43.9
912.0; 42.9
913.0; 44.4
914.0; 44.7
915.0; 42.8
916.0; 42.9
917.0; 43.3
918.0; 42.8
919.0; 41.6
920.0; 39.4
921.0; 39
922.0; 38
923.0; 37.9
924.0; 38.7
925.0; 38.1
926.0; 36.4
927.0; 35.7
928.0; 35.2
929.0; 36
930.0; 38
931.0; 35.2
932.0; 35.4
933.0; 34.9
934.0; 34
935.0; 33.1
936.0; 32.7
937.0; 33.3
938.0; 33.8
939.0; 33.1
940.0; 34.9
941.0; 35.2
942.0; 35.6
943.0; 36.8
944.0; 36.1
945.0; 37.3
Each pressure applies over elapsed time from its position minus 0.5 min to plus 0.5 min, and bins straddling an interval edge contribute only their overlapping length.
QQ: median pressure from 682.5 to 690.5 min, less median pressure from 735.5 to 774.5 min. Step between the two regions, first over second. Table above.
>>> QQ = 14.6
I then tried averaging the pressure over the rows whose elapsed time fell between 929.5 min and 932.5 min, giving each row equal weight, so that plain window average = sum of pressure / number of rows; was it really 36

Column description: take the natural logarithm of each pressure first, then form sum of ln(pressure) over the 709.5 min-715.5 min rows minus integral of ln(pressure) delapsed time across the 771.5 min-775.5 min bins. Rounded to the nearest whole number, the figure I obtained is 8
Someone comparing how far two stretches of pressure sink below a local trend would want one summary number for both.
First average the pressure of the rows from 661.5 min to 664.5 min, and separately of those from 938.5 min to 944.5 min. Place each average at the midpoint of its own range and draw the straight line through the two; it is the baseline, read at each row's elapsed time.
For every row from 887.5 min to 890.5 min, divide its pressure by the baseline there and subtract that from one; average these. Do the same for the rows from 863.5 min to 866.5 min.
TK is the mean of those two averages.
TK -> -0.14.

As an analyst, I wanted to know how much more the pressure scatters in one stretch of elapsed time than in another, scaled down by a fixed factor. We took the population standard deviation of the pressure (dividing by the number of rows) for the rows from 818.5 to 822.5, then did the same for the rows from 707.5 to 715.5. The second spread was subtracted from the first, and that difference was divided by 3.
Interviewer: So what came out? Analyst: -0.22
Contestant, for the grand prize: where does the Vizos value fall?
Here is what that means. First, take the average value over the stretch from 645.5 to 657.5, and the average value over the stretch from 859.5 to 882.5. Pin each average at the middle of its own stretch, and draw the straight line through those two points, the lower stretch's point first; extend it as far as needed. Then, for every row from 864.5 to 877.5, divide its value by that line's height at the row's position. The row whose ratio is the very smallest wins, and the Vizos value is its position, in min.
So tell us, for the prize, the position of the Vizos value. 865.0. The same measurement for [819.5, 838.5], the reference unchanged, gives 829.0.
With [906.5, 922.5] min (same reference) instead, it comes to 922.0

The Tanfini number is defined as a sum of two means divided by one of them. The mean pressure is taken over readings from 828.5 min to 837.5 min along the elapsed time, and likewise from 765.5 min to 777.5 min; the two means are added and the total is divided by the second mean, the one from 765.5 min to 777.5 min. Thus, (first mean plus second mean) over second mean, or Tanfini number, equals 1.90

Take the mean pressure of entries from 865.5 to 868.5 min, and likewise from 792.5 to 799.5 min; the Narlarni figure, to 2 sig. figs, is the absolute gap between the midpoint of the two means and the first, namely 1.6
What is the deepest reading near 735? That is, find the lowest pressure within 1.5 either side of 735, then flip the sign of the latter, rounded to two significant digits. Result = -44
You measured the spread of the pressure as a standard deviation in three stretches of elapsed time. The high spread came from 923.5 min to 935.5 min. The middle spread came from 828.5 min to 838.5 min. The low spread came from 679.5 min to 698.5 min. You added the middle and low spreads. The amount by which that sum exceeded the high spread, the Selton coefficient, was 1.4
